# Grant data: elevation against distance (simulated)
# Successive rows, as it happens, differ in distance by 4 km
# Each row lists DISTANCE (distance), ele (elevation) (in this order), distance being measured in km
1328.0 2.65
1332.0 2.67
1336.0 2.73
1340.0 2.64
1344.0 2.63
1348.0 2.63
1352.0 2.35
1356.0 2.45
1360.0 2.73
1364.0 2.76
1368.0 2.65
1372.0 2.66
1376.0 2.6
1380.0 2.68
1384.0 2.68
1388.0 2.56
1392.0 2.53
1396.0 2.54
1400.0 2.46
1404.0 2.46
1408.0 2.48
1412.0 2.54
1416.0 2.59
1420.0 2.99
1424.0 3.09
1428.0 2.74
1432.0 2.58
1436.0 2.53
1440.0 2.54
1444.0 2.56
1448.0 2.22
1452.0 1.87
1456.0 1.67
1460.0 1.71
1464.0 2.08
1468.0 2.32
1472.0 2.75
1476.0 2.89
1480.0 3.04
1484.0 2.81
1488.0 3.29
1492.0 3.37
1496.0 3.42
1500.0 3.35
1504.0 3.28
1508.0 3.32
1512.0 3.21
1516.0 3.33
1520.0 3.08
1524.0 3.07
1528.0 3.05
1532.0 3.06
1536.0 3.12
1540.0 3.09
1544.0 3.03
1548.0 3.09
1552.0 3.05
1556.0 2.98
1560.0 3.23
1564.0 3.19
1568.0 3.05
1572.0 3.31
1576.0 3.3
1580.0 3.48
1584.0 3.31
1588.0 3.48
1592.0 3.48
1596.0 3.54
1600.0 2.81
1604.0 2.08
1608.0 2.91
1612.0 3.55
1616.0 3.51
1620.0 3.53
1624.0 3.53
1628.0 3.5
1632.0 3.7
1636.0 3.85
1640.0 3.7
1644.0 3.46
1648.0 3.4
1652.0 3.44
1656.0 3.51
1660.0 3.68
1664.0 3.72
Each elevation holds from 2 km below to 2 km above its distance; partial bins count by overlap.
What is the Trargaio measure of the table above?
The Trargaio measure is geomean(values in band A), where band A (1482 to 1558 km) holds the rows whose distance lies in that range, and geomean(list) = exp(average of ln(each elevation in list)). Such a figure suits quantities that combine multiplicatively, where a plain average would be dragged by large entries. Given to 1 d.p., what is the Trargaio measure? 3.2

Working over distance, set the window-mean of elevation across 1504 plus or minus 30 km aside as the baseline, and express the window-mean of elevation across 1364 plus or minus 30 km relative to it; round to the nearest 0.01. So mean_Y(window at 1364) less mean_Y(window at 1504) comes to -0.55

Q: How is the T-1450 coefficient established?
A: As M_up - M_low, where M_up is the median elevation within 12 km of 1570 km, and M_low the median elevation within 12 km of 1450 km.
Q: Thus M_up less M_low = 1.2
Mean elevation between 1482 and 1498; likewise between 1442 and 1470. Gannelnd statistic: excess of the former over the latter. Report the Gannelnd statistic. 1.2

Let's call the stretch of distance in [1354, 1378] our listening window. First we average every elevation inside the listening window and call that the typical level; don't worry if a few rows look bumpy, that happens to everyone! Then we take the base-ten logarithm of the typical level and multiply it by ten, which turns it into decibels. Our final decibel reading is 4.2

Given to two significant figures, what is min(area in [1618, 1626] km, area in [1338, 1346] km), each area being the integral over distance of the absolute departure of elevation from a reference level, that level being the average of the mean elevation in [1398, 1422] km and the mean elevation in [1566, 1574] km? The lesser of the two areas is 2.0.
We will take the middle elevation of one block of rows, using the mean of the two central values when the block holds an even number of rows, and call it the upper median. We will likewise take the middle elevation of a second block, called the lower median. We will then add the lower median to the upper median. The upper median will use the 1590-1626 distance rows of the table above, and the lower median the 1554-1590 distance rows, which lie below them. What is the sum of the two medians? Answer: 6.8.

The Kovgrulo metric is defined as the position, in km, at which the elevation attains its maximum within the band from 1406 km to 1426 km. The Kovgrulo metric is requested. 1424.0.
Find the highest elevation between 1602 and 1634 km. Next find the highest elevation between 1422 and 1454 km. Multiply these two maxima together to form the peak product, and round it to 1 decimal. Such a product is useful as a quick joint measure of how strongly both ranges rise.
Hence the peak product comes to 11.4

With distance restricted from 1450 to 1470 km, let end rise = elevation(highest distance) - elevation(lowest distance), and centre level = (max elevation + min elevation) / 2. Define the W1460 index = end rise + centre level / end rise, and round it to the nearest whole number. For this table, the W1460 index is 5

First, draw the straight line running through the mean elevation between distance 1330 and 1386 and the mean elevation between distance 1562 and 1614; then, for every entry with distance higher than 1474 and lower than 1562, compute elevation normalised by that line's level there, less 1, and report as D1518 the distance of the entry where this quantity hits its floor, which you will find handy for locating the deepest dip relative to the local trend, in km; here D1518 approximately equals 1484.0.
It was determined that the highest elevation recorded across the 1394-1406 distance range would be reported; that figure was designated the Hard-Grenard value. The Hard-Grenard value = 2.54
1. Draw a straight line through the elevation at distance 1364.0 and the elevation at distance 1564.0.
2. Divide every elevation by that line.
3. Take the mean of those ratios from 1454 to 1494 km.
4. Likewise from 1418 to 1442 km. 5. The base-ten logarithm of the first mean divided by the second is -0.040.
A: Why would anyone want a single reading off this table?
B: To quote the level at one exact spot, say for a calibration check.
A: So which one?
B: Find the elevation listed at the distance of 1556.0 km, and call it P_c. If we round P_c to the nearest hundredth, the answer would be 2.98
